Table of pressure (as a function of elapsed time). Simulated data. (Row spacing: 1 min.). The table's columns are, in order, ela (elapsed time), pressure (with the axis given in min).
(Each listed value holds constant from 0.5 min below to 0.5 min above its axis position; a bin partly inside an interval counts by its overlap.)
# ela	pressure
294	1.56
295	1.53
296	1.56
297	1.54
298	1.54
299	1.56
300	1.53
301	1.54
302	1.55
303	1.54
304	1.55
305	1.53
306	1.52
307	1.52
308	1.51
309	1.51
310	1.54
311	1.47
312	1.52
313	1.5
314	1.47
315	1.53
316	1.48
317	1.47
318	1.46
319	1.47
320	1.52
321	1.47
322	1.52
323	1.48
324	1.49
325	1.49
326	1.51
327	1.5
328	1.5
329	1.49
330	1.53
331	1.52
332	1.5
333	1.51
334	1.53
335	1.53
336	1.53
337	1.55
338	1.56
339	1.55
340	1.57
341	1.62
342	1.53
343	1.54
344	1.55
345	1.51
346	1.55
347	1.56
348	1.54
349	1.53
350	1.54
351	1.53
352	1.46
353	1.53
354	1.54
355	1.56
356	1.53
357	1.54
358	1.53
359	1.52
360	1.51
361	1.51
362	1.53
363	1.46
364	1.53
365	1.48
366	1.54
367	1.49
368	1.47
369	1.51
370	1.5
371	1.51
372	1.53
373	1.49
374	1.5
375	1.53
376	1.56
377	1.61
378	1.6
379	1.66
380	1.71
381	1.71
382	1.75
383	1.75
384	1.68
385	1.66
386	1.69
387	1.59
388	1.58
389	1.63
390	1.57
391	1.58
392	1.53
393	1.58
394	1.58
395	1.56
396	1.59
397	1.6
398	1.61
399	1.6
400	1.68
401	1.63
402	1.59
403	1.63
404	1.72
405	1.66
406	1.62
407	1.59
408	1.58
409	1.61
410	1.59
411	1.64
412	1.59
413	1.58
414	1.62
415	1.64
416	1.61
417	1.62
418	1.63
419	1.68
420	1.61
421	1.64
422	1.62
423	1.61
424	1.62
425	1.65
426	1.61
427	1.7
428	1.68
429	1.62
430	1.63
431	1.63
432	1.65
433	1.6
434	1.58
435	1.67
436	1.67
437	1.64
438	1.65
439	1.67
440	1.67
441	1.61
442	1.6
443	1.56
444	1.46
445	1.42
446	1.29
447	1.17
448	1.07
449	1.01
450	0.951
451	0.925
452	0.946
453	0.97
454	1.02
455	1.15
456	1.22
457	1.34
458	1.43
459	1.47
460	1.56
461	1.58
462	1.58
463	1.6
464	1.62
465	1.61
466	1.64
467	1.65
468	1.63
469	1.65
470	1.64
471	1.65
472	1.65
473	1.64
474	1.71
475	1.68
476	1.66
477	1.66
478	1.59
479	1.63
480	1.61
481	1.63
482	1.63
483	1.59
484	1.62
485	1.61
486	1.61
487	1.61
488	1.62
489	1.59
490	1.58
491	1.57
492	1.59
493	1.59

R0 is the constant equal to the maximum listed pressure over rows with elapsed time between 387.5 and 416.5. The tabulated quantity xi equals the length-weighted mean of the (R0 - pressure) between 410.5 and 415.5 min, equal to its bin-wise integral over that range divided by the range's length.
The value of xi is 0.11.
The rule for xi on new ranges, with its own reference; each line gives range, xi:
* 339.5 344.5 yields 0.16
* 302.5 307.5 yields 0.19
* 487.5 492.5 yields 0.13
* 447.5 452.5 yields 0.74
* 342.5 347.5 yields 0.18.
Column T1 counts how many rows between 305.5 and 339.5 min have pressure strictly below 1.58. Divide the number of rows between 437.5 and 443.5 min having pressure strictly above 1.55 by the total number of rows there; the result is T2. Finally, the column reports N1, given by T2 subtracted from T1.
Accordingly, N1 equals 33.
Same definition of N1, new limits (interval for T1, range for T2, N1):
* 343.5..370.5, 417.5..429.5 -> 26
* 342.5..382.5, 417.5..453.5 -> 33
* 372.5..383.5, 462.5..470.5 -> 3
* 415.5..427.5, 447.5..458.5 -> 0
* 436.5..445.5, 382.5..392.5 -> 2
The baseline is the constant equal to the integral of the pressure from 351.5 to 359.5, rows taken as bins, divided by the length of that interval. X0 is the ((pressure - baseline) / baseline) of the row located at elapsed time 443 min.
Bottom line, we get 0.022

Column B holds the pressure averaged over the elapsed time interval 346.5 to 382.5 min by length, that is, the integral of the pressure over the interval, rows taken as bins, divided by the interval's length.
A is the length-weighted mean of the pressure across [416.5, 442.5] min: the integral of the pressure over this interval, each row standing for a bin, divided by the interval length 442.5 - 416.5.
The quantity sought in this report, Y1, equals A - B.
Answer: 0.09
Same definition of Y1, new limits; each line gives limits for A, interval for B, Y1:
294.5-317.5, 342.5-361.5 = -0.01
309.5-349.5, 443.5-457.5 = 0.38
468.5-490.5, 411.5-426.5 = 0.01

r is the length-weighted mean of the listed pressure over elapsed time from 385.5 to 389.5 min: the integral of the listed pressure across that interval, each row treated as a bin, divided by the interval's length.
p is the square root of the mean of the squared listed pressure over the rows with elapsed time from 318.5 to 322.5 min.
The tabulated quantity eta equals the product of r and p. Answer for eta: 2.43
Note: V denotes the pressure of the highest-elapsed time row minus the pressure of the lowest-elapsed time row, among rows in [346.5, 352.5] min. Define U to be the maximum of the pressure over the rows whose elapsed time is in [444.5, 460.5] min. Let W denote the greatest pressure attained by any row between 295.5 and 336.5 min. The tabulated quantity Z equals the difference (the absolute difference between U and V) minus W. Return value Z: 0.10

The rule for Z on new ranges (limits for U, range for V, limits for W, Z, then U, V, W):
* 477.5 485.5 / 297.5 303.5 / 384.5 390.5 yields -0.06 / 1.63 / 0.000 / 1.69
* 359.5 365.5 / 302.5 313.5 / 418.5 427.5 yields -0.13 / 1.53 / -0.040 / 1.7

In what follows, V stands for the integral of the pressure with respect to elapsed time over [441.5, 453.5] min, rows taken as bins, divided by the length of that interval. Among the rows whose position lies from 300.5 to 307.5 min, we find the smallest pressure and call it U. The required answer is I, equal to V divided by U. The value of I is 0.79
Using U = 1.52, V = 1.198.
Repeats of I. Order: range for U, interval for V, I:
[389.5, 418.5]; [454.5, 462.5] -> 0.93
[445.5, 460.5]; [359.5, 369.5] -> 1.62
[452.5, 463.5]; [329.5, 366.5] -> 1.58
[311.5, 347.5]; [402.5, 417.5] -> 1.11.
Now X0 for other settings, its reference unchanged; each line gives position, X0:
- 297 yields 0.009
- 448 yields -0.299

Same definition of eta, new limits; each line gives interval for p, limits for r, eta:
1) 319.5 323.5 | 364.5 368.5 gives 2.24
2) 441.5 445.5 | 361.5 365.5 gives 2.27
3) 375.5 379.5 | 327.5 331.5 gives 2.43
